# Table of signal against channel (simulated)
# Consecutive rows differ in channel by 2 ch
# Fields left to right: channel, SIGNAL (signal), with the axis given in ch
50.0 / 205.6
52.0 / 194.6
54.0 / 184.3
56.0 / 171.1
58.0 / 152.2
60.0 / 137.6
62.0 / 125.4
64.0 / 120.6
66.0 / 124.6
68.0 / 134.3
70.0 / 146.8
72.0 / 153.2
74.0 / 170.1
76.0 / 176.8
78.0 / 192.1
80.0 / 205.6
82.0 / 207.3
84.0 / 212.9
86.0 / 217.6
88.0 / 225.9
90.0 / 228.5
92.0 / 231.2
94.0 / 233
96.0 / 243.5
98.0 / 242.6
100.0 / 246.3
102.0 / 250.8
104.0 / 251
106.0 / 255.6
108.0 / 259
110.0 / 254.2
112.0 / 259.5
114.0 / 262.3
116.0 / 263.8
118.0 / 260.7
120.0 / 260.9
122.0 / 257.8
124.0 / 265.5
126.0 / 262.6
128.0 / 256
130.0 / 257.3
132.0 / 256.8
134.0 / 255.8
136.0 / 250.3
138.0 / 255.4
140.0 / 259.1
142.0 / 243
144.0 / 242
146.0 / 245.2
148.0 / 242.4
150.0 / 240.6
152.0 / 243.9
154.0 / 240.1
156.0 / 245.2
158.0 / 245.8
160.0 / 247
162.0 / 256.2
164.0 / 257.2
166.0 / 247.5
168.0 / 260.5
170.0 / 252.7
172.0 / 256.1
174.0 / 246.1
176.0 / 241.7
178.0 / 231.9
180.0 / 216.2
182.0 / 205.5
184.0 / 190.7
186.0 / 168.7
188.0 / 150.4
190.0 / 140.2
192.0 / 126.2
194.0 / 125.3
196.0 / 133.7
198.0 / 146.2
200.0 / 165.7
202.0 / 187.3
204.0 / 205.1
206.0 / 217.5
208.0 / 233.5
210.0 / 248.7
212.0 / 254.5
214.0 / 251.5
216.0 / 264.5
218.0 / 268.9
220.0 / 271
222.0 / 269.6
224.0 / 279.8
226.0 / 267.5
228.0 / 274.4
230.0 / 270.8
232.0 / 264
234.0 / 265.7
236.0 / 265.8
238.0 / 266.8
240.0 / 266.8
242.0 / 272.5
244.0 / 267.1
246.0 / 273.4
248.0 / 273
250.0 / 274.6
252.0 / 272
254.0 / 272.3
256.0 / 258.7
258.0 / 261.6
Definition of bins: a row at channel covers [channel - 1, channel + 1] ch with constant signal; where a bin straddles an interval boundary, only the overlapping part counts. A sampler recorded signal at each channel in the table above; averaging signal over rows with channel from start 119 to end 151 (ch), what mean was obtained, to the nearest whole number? 253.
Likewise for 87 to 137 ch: 252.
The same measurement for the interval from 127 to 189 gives 239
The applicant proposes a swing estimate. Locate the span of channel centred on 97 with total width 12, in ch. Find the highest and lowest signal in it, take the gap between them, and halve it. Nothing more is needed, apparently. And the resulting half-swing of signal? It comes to 10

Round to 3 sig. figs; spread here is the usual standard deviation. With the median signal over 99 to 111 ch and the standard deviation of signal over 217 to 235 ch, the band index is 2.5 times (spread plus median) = 643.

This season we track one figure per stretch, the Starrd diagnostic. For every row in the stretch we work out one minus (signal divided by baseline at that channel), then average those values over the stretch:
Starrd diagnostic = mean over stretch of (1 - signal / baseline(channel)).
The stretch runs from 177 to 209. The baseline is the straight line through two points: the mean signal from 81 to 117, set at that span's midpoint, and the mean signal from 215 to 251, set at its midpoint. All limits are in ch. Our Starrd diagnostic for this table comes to 0.32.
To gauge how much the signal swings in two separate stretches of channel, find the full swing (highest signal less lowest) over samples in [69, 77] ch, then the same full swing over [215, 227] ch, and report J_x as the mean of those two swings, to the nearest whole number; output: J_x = 23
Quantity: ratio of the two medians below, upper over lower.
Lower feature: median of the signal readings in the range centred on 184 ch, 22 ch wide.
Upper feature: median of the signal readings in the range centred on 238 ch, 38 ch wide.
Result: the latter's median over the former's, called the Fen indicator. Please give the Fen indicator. 1.42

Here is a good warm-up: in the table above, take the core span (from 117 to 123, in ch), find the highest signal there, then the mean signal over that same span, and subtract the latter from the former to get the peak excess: 1.10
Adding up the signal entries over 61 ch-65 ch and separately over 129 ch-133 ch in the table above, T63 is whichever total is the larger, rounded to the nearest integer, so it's 514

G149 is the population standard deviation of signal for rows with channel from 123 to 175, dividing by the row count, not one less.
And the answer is 7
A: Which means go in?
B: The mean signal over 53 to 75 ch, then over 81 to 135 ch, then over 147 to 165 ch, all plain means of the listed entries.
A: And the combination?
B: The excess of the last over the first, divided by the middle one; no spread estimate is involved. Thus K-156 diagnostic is 0.4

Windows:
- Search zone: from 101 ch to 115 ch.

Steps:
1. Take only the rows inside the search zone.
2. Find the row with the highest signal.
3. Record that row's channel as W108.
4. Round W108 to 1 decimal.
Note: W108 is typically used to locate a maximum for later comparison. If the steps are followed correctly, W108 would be 114.0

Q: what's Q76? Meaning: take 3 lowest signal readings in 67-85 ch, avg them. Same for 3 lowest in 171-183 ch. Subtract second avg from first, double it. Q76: -146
